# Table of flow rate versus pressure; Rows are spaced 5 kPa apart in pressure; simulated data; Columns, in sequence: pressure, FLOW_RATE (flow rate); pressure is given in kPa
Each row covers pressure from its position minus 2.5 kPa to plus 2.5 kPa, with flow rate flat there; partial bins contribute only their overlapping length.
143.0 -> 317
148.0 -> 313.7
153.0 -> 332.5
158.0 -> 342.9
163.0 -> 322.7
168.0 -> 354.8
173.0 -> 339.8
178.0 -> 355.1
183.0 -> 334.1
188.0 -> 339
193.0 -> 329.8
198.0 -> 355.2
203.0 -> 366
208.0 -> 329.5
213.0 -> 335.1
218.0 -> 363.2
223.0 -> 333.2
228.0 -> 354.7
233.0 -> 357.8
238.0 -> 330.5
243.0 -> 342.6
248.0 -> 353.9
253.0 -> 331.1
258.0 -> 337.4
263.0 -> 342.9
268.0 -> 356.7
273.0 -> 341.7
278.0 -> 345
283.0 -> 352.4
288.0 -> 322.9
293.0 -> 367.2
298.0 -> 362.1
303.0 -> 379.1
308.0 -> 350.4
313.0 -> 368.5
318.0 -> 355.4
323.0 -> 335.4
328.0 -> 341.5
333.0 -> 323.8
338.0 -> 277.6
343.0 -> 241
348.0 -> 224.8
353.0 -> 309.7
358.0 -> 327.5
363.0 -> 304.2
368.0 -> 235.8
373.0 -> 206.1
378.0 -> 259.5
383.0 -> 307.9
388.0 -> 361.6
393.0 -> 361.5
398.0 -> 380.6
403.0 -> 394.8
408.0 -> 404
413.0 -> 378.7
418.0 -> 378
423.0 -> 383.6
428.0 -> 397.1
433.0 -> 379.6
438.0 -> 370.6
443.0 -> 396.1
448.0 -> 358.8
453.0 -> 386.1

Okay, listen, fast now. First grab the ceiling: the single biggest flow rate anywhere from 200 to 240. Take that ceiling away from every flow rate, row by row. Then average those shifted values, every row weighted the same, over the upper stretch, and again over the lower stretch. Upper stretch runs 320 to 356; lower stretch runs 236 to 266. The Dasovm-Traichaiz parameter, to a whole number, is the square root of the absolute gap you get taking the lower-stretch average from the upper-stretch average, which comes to 7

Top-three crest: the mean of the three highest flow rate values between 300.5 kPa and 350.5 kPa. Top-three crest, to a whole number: 368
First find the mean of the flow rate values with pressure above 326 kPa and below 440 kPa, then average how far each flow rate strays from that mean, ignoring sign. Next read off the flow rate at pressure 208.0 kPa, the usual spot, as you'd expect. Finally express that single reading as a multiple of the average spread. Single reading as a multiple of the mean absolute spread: 6.4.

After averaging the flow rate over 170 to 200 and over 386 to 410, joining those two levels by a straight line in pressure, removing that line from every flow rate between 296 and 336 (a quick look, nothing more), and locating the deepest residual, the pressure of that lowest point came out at 333.0 kPa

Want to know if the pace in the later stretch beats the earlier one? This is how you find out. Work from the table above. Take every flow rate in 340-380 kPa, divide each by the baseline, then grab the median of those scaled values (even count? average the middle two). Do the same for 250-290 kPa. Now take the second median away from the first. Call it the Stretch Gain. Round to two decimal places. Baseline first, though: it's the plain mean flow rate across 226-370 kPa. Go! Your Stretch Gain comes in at -0.28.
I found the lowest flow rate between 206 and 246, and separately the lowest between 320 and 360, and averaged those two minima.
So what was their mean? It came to 277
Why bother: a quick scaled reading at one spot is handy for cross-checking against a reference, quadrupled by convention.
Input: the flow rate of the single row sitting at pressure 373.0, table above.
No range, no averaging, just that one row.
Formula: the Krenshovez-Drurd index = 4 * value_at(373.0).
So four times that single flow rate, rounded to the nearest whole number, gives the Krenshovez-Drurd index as 824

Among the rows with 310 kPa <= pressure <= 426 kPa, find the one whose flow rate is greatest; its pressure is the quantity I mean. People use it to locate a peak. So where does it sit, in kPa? 408.0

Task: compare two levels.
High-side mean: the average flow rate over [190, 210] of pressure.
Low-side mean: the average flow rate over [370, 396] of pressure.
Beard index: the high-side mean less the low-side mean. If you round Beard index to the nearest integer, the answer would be 46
